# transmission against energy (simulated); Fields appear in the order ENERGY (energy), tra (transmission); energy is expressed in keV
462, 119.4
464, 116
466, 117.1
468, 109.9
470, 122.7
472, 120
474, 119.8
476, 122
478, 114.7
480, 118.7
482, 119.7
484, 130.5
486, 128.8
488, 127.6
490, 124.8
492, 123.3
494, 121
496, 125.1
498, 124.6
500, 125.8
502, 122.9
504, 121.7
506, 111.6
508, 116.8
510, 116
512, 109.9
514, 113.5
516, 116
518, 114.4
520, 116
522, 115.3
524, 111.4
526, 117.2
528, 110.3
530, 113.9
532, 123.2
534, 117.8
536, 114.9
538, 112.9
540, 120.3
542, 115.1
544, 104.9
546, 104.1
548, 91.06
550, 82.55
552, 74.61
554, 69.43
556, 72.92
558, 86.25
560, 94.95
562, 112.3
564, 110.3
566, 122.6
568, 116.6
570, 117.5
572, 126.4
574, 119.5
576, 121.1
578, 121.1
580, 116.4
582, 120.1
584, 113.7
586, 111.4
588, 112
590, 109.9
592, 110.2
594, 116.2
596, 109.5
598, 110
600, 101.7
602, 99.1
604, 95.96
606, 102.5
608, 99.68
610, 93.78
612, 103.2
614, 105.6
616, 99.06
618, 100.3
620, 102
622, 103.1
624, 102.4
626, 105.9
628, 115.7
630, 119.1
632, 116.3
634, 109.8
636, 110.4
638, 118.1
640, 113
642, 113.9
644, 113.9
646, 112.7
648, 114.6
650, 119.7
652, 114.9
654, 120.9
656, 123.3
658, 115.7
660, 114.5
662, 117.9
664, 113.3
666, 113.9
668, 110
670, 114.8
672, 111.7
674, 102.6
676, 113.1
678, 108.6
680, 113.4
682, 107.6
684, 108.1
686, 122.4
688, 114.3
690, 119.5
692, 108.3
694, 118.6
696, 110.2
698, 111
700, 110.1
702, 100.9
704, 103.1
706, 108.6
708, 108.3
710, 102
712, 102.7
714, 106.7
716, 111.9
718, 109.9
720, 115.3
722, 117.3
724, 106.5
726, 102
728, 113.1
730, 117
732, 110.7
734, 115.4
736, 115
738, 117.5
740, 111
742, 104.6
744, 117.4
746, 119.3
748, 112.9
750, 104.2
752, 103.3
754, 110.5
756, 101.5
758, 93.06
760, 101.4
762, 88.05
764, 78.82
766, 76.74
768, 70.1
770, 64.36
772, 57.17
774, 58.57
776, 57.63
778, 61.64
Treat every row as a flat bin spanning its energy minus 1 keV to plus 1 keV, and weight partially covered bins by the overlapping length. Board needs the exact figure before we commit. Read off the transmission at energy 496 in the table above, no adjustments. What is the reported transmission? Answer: 125.1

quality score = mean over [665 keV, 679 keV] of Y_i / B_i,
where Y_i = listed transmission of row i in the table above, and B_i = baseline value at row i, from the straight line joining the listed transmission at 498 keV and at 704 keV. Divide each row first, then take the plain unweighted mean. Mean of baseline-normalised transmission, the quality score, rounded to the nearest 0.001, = 1.040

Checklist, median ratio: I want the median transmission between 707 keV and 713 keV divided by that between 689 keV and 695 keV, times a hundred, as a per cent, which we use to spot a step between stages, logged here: 87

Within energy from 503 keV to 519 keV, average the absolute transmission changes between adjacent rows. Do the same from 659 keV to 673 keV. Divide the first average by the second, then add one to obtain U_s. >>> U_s 2.3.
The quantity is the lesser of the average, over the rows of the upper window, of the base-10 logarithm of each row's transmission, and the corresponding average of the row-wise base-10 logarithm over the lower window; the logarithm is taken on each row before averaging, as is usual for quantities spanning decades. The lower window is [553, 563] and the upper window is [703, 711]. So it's 1.93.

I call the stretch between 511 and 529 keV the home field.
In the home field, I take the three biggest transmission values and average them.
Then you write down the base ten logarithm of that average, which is 2.07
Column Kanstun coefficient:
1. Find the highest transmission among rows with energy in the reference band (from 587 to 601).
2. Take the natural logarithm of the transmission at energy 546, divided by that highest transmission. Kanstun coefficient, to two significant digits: -0.11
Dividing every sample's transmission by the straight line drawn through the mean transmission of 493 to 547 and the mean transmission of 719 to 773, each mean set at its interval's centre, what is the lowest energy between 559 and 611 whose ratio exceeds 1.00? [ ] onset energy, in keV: 566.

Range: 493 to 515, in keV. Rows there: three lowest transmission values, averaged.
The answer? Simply 112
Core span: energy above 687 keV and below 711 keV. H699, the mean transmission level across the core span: 110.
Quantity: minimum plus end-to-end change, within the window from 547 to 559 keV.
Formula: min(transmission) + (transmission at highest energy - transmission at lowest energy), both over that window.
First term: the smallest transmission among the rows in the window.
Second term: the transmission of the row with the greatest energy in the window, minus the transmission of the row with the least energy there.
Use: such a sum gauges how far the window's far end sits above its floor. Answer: 65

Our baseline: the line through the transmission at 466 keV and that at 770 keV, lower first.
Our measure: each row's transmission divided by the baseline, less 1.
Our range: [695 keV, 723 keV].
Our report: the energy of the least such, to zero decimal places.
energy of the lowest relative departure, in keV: 702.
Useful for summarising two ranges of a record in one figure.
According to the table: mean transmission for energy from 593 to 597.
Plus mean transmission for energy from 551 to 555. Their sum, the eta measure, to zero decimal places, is 185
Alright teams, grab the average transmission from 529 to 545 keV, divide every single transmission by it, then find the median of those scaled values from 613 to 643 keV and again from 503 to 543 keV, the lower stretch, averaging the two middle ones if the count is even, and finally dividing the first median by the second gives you 0.95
